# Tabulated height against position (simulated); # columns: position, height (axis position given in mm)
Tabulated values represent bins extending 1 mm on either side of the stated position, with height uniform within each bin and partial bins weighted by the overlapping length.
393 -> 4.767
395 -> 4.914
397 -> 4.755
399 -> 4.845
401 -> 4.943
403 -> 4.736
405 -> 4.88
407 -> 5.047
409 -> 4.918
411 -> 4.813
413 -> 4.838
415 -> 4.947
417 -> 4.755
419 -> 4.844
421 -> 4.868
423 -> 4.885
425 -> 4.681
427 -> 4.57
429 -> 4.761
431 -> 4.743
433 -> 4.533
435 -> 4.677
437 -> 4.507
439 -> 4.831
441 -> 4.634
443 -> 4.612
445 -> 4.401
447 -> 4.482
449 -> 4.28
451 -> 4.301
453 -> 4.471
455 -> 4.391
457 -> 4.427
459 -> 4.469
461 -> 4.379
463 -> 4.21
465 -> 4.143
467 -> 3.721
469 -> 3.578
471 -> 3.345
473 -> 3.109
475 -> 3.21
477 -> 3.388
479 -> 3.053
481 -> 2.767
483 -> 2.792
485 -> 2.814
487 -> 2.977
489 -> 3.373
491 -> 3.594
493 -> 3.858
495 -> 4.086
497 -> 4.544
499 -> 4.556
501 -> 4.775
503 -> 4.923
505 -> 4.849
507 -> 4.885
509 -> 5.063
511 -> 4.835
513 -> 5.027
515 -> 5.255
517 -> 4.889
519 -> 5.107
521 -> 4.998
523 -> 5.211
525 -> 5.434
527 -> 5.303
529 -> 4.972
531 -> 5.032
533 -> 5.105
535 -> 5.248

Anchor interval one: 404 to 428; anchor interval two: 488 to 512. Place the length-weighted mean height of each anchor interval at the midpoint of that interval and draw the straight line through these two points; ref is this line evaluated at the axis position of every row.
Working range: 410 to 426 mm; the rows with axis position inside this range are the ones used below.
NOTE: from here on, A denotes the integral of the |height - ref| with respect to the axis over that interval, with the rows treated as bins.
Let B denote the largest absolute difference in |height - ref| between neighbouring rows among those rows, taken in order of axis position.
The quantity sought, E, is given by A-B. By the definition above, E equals 1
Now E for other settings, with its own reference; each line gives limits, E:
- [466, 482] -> 20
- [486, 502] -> 10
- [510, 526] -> 11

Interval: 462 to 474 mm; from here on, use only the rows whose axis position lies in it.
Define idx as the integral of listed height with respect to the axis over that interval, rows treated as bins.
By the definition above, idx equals 44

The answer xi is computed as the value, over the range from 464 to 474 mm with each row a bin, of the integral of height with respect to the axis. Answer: 36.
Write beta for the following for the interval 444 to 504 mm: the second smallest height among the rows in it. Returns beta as 2.792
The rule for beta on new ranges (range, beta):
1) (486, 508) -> 3.373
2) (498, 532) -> 4.775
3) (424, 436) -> 4.57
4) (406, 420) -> 4.813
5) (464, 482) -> 3.053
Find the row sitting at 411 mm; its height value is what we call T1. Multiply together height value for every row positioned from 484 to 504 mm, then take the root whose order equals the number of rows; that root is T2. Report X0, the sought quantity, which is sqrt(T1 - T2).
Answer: 0.96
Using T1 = 4.813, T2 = 3.9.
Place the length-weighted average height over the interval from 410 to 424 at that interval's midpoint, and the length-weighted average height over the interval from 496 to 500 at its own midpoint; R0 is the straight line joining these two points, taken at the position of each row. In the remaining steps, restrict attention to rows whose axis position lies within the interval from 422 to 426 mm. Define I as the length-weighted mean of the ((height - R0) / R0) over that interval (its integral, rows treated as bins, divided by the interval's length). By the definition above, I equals 0.0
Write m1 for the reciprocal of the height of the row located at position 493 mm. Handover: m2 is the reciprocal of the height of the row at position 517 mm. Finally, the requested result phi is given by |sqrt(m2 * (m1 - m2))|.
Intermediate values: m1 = 0.26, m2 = 0.205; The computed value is 0.11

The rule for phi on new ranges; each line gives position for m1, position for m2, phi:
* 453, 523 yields 0.08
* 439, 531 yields 0.04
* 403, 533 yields 0.05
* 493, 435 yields 0.10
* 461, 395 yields 0.07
